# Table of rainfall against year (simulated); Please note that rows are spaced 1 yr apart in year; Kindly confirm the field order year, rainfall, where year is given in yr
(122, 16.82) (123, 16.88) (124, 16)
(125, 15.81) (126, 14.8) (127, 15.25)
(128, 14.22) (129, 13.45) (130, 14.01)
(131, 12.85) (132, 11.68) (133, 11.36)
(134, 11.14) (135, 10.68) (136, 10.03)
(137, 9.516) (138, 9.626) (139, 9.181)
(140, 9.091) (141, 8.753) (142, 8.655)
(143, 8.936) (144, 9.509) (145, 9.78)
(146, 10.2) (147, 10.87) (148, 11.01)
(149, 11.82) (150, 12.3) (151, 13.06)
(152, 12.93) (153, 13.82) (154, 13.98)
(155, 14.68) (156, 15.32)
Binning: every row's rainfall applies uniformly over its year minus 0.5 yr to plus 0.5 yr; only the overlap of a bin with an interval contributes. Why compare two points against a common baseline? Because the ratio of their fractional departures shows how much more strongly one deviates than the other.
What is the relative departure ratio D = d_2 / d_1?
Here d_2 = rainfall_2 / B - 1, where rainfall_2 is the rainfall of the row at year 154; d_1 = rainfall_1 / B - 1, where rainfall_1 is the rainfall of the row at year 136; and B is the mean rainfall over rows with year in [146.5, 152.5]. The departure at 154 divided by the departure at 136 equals -1.0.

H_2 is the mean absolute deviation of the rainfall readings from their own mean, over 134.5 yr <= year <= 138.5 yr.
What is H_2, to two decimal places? 0.39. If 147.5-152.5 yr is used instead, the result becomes 0.65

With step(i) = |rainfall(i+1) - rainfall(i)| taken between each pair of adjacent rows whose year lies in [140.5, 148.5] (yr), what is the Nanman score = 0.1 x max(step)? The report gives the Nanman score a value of 0.07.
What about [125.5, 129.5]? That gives 0.10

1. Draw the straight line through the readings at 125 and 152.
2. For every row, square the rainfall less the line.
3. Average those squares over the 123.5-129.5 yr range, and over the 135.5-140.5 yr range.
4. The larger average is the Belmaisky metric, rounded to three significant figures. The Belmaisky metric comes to 24.4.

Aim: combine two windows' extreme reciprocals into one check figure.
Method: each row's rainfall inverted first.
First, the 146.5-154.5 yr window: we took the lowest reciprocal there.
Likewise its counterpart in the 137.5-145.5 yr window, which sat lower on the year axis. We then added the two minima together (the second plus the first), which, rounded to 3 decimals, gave 0.174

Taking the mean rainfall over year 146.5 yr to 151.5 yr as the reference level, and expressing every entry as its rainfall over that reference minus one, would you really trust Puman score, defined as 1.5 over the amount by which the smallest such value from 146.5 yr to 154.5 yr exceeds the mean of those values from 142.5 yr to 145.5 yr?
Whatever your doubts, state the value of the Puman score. 12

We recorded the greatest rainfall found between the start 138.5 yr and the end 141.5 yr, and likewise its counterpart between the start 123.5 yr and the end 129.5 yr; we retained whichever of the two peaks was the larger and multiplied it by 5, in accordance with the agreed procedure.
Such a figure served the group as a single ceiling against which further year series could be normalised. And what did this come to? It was 80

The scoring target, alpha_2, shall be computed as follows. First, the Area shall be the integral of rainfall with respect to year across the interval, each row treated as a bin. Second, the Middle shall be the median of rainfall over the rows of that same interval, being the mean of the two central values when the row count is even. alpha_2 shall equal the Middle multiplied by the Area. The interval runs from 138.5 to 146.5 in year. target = 677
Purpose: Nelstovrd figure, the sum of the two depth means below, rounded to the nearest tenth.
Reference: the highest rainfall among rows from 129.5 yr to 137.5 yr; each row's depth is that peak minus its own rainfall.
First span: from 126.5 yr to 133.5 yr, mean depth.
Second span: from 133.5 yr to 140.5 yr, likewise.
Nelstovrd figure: 4.9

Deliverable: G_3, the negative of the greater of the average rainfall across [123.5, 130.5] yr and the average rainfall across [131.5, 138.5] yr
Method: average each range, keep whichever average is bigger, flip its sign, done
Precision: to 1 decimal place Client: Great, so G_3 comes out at -14.8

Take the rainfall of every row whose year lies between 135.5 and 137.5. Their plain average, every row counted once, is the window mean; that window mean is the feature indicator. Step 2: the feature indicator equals 9.8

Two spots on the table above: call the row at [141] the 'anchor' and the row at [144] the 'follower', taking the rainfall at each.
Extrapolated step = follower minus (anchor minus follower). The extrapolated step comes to 10.3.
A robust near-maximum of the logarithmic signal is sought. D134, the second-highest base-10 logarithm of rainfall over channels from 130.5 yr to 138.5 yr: 1.07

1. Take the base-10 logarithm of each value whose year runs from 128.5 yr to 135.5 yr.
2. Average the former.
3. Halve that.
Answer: 0.542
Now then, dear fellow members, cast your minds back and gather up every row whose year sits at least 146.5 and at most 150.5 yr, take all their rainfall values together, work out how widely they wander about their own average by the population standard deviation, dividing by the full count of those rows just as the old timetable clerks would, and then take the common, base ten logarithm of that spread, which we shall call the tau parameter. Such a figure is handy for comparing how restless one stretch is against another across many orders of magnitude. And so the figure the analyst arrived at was -0.23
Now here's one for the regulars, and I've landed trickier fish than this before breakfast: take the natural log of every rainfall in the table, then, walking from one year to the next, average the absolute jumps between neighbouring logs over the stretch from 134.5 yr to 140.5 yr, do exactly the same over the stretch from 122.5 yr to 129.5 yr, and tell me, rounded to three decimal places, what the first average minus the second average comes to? -0.011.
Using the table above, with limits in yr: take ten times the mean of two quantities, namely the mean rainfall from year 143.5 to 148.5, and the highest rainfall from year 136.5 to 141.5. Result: 99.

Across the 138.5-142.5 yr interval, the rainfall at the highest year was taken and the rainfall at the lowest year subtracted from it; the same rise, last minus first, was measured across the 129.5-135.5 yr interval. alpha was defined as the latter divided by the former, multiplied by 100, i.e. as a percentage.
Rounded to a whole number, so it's 633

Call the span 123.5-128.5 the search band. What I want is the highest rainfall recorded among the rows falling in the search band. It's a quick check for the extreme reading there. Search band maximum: 16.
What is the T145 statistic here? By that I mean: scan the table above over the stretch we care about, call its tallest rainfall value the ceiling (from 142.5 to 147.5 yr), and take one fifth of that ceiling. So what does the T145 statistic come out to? 2.2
